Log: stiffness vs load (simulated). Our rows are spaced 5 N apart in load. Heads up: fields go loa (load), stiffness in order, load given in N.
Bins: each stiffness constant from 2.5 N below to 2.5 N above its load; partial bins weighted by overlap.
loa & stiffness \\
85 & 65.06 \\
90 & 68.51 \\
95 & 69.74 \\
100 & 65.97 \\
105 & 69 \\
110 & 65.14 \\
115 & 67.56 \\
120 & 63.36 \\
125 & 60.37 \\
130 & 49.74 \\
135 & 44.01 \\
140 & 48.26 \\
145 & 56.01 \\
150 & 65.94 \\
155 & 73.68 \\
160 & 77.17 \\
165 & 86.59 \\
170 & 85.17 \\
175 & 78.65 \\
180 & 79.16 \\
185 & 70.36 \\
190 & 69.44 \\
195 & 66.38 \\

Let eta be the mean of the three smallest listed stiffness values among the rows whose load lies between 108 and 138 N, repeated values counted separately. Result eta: 51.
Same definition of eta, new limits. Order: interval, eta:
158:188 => 75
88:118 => 66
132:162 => 49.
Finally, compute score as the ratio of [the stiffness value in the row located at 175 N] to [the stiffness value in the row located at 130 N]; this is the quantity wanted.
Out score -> 1.6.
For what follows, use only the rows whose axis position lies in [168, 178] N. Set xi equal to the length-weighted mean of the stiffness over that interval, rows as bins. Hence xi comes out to 82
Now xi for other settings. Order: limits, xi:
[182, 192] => 70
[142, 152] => 60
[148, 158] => 70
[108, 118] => 66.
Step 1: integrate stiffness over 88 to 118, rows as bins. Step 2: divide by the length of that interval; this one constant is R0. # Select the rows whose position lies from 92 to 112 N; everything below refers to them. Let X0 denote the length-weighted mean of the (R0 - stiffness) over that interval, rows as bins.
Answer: 0.0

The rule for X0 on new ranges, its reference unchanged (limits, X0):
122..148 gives 15.4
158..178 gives -14.4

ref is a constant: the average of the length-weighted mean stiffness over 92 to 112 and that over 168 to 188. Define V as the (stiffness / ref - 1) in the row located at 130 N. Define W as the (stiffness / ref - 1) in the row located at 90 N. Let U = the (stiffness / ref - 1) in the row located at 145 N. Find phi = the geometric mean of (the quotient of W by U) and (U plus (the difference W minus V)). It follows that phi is 0.08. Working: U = -0.23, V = -0.32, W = -0.058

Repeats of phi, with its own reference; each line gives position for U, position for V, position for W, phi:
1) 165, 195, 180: 0.41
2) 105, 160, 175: 0.22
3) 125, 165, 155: 0.16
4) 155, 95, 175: 0.92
